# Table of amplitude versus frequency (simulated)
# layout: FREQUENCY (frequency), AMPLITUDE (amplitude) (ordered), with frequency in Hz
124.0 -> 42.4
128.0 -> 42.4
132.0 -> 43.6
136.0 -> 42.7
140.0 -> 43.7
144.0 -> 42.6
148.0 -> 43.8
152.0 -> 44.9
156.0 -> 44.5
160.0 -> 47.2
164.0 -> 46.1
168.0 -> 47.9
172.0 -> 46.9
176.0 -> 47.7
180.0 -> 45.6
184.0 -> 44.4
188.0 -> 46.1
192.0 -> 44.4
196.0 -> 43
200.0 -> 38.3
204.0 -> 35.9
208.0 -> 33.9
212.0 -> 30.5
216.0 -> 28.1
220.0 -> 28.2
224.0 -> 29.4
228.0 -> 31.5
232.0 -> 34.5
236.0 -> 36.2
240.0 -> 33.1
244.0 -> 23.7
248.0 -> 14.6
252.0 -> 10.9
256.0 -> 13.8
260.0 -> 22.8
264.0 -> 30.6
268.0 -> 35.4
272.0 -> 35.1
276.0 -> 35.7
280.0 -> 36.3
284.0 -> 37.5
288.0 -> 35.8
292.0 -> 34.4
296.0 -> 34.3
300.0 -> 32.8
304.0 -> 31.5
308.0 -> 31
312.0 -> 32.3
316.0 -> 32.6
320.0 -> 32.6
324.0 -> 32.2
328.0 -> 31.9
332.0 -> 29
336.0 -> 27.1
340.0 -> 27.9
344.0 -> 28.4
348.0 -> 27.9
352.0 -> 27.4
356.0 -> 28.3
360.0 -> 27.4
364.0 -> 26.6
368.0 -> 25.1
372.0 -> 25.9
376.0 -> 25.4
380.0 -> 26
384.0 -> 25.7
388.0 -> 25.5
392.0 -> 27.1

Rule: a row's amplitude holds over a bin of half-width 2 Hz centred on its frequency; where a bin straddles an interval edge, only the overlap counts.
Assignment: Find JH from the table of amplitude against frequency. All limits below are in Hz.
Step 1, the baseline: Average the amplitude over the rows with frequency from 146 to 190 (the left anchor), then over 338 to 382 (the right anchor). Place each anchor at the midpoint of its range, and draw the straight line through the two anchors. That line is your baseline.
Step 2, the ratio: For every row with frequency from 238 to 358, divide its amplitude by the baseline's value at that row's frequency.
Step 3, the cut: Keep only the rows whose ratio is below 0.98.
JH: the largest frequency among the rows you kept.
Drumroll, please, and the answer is 340.0 Hz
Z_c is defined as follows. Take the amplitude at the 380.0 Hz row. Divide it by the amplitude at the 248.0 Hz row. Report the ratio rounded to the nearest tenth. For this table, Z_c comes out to 1.8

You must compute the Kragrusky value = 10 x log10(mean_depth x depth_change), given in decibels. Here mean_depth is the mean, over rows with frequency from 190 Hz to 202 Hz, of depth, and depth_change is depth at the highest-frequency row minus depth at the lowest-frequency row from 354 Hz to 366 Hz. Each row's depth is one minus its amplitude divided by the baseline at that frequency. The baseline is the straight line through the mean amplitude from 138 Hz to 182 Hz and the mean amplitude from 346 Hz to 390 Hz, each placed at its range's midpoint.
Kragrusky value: -35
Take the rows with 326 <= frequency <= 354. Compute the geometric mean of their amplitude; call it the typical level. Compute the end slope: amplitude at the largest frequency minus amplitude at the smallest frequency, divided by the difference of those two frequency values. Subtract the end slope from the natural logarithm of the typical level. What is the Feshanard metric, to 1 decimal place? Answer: 3.5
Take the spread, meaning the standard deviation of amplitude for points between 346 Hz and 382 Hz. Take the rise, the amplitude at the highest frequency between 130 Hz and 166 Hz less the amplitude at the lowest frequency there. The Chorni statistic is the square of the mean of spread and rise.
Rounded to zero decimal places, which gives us 3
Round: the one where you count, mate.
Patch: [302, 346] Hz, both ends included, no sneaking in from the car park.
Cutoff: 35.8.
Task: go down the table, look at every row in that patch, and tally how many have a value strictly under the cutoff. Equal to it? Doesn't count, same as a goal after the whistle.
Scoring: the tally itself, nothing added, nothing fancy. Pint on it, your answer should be 11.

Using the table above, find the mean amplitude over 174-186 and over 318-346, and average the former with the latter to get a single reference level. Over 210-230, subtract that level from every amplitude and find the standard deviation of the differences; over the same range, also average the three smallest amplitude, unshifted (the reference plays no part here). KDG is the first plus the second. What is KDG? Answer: 30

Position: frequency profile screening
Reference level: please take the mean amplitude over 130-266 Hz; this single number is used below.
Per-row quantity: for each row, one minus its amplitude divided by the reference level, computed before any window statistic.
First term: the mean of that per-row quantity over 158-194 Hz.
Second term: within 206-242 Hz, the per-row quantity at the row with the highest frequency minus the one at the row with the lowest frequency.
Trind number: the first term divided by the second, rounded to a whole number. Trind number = -12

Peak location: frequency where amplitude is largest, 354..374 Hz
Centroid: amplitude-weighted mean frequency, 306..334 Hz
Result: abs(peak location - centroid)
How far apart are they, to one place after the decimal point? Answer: 36.1 Hz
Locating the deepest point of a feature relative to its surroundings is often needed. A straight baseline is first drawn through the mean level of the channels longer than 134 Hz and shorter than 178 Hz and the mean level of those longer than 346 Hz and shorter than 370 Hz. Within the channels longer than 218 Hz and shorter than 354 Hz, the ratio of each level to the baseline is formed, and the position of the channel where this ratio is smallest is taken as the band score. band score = 252.0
